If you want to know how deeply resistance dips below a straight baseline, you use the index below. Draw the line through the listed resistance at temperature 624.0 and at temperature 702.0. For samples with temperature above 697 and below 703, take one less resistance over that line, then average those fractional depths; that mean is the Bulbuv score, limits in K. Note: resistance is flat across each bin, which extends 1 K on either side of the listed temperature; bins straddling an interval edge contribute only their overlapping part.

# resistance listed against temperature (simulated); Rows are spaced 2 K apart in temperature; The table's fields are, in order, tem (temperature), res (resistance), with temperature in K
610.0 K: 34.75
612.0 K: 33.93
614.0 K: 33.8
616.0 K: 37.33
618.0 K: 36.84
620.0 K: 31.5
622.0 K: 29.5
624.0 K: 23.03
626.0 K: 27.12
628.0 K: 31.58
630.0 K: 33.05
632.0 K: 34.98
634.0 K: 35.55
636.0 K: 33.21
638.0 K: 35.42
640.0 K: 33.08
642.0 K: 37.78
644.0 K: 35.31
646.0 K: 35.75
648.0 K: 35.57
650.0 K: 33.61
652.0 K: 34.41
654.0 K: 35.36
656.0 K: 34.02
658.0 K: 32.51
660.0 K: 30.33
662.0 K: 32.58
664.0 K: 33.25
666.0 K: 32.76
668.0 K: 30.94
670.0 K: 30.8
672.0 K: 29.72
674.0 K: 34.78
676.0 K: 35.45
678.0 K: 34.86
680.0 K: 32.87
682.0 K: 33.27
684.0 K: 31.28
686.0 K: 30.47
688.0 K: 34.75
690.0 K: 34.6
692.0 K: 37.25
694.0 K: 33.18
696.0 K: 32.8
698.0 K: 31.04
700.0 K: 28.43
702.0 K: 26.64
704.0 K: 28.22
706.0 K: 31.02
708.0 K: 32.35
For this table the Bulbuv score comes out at -0.08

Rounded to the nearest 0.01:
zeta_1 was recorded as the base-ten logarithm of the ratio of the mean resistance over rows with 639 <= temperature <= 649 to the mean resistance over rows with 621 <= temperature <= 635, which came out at 0.06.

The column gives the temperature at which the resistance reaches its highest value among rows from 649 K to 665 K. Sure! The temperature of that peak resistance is 654.0 K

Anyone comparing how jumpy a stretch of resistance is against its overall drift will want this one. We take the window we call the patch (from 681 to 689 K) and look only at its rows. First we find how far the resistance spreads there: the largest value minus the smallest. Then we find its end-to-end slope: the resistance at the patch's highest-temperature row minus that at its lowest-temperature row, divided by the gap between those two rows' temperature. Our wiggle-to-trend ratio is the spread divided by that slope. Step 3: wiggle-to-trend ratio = 17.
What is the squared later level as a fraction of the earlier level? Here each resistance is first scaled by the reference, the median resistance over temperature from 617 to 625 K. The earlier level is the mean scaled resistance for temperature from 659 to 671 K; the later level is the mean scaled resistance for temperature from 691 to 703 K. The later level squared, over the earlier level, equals 1.03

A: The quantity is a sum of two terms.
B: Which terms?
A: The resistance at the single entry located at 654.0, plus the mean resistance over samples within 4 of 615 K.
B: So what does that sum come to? 70.8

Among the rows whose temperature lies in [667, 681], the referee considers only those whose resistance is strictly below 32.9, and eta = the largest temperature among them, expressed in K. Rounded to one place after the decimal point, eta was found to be 680.0 K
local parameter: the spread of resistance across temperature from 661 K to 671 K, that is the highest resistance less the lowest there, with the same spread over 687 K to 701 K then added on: 11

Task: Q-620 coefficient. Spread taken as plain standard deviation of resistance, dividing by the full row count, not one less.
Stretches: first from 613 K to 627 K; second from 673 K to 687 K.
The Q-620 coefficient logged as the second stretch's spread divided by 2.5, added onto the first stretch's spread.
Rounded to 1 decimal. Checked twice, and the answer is 5.5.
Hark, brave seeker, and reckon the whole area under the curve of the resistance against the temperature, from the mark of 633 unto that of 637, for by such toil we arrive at 138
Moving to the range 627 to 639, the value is 408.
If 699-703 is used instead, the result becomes 110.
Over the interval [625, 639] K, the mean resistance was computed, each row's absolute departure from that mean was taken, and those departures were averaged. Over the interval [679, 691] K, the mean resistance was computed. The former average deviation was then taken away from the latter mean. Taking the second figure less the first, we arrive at 30.8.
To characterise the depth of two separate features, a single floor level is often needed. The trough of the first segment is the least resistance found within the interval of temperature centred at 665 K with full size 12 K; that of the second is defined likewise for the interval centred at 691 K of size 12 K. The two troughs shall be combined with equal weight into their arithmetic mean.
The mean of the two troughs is 30.4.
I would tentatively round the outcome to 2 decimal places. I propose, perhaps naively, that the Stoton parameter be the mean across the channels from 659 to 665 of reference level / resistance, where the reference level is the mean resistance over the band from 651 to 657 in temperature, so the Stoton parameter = 1.08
